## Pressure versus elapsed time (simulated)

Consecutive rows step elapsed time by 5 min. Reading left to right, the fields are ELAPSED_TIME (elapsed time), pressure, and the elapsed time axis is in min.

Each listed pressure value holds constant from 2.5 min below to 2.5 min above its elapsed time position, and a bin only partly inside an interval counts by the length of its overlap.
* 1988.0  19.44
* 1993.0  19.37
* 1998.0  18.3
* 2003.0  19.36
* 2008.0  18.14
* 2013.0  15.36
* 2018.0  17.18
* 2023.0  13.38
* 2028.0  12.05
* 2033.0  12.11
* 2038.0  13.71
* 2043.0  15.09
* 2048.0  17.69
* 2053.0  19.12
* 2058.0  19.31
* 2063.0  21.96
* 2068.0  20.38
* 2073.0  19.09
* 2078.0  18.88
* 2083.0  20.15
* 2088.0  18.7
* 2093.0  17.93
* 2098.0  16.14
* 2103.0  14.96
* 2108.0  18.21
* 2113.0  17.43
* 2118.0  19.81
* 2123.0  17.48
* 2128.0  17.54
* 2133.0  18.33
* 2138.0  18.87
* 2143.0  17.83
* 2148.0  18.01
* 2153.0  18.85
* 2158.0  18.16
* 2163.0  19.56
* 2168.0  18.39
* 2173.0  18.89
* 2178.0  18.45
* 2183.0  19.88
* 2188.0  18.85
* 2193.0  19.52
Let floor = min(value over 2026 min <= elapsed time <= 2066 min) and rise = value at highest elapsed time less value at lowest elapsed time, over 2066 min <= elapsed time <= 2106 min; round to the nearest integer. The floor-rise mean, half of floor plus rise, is 3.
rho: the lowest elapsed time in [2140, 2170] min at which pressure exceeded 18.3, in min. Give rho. 2153.0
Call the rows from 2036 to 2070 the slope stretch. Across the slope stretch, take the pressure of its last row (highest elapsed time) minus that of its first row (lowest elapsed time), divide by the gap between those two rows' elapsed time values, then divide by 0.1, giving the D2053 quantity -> 2.2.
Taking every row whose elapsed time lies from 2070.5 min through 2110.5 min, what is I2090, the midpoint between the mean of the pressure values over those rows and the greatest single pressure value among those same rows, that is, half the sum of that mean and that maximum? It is 19.1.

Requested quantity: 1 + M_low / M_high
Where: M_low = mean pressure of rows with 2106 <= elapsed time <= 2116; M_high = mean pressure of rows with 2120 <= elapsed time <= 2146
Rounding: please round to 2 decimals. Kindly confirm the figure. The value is 1.99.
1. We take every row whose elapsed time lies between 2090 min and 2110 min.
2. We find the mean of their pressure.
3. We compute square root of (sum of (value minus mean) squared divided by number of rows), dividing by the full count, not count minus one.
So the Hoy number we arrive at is 1.3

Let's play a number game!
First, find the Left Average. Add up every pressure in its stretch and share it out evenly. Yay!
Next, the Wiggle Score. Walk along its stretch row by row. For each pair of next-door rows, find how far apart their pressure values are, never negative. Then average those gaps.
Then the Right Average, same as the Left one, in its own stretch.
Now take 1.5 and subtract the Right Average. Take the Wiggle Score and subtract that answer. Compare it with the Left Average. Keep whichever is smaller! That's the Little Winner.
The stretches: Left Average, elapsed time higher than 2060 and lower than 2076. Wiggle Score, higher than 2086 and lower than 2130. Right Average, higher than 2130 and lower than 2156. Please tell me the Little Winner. 18.4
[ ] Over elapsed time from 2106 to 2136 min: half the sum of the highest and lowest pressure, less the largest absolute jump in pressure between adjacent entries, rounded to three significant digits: 16.2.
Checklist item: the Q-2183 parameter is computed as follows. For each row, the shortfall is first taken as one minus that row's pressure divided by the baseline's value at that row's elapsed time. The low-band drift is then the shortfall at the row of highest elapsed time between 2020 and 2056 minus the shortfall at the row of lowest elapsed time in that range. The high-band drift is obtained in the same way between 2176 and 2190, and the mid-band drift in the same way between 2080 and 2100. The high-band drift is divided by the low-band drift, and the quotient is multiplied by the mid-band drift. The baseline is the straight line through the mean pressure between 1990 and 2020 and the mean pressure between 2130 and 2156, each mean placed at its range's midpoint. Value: 0.014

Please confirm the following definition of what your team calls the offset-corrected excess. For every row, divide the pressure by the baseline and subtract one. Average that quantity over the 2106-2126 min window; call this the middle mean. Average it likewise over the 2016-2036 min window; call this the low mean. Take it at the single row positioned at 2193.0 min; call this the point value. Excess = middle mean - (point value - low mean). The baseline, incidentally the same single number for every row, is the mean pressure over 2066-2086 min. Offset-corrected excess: -0.37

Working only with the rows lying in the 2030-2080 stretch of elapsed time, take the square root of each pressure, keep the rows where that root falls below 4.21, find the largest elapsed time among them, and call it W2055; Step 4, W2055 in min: 2048.0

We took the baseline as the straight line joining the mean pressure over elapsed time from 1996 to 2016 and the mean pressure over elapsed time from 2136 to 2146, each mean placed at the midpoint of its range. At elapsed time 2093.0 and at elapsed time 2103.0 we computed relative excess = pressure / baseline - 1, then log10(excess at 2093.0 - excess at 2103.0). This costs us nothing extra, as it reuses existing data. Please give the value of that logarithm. -0.78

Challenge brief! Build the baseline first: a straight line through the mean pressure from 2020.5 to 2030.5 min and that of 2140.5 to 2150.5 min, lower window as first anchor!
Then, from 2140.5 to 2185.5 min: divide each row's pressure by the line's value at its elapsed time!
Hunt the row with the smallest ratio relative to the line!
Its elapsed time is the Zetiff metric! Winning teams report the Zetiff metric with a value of 2178.0 min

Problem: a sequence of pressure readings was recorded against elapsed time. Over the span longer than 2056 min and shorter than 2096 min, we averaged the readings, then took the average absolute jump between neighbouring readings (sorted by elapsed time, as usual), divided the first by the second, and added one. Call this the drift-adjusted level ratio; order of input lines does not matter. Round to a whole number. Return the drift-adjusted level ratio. 16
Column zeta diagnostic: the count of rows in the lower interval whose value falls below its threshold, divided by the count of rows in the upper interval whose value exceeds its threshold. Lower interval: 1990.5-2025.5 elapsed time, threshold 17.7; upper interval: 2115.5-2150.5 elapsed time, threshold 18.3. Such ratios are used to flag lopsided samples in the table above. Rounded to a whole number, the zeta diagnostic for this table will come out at 1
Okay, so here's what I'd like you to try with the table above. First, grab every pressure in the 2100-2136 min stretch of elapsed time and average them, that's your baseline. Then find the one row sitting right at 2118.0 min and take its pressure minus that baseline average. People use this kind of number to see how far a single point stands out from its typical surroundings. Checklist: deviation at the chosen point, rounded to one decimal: 2.1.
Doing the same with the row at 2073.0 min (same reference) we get 1.4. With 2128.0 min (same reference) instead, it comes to -0.1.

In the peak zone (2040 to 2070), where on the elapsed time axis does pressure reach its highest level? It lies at 2063.0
